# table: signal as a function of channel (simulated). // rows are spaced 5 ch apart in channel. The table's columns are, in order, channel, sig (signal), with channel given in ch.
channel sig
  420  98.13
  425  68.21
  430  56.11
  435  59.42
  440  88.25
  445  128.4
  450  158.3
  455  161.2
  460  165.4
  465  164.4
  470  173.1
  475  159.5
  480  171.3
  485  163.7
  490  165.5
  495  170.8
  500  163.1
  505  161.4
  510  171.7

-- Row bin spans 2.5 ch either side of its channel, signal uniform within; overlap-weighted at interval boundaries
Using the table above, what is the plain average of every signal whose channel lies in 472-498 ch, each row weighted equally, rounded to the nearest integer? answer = 166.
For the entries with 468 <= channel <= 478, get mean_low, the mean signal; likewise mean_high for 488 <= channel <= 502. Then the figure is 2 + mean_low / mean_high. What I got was 3.00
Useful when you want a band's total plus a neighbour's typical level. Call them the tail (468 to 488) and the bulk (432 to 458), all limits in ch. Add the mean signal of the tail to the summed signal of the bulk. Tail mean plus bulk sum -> 762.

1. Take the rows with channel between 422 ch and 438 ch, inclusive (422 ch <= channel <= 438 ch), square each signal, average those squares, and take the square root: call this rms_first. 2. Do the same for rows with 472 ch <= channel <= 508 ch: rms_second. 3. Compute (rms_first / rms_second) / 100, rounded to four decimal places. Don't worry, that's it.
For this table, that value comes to 0.0037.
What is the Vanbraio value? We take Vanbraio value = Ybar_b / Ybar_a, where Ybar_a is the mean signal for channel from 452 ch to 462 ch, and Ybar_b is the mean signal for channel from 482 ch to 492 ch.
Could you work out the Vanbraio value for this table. 1.0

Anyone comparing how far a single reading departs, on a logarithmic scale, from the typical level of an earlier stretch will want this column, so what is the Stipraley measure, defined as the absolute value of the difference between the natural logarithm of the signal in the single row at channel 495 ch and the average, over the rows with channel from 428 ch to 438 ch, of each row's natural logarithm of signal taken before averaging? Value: 1.1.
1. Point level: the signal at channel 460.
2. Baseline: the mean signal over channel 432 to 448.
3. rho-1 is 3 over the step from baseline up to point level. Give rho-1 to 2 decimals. 0.04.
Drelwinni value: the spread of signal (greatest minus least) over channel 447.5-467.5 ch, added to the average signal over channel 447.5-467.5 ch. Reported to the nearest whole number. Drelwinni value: 169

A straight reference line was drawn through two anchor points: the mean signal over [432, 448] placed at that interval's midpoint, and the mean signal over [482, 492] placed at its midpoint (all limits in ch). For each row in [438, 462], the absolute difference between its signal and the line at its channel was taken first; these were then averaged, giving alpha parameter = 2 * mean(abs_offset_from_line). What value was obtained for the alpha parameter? 69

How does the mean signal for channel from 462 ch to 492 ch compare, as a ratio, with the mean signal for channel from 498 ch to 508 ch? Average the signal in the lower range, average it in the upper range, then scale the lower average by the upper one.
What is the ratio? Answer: 1.02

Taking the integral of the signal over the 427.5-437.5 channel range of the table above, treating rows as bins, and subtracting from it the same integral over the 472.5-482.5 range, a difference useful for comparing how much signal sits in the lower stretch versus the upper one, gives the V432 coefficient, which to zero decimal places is -1076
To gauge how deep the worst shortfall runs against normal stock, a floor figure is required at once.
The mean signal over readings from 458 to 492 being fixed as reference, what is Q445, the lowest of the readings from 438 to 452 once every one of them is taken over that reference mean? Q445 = 0.53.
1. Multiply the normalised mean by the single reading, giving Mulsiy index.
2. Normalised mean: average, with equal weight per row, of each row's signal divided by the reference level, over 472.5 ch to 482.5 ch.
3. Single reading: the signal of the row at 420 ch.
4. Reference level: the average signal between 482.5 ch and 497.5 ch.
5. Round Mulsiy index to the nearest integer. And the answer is 97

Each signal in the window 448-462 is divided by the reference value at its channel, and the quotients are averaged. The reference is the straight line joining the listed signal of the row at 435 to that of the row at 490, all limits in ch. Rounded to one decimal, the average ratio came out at 1.7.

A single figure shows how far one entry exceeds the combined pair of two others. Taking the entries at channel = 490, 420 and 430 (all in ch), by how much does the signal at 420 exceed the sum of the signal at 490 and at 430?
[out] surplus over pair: -123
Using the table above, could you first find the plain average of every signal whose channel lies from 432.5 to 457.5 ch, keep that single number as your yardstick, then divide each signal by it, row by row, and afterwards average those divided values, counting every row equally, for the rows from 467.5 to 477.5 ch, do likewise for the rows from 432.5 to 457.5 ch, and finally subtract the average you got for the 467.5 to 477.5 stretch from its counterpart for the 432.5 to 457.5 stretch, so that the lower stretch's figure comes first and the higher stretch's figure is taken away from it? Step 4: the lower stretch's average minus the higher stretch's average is -0.40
